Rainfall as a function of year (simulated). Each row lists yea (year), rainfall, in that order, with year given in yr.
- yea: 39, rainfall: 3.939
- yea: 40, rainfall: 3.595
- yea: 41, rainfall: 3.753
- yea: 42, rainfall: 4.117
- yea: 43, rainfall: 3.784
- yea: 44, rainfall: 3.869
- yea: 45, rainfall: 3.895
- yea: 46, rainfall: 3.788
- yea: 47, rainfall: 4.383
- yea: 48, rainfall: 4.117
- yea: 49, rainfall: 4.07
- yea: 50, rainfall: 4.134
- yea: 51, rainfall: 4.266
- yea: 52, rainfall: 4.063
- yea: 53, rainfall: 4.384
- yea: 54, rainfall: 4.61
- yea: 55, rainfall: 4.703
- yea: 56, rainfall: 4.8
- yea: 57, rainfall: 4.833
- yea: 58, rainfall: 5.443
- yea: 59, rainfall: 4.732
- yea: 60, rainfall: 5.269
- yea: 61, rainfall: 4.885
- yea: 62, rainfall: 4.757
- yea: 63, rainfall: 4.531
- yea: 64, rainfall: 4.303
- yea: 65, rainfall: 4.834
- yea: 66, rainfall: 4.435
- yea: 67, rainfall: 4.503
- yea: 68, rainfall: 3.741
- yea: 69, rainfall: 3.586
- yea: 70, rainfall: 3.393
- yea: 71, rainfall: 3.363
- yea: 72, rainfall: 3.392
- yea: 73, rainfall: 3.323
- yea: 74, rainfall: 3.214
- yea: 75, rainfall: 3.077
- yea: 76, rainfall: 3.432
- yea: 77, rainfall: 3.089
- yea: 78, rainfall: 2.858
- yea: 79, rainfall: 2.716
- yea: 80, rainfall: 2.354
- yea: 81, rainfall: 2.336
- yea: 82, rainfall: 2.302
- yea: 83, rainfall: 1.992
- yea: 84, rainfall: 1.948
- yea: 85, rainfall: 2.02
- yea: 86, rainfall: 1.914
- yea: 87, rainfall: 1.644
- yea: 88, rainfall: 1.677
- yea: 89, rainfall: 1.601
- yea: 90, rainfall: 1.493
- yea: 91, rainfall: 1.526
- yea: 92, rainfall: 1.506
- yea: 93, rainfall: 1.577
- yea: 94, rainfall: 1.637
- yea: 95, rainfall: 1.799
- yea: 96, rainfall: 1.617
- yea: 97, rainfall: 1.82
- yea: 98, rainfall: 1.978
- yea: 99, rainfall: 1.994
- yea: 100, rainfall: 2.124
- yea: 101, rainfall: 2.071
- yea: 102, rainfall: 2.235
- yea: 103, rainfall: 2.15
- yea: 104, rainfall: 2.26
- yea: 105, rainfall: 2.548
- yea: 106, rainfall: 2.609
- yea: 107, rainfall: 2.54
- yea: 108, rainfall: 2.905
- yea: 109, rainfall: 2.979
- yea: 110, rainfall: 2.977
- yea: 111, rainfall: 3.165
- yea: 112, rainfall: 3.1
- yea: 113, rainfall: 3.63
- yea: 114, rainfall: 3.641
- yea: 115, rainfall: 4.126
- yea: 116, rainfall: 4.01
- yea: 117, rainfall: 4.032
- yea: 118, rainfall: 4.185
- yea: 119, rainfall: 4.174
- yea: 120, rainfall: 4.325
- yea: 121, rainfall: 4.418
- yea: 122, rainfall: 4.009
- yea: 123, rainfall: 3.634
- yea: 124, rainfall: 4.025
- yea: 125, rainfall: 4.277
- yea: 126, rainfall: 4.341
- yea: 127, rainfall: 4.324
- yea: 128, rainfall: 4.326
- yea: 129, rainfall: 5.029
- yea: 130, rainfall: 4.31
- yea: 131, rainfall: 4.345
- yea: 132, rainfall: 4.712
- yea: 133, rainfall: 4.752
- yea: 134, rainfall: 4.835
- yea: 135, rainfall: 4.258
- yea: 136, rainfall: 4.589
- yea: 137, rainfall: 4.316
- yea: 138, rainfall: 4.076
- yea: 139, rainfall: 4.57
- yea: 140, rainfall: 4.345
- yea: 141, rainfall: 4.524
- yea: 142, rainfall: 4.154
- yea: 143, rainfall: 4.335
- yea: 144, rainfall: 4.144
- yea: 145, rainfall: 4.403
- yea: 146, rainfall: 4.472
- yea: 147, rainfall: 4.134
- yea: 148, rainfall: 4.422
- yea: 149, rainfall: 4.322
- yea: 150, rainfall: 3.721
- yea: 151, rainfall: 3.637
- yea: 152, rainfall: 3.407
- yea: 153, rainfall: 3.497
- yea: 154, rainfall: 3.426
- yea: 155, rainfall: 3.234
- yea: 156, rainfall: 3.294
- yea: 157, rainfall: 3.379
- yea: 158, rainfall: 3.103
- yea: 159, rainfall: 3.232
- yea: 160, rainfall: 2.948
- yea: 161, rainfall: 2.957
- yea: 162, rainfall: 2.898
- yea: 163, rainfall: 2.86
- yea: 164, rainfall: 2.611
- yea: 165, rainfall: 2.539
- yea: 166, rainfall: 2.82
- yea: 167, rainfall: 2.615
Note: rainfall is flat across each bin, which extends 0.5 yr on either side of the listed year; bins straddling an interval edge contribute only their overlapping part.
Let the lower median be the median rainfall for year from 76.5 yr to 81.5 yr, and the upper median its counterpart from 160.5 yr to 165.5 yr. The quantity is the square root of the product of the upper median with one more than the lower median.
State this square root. 3.3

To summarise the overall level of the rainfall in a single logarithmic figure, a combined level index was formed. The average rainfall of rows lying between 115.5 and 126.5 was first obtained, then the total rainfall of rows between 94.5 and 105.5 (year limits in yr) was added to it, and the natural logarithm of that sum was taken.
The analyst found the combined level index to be 3.3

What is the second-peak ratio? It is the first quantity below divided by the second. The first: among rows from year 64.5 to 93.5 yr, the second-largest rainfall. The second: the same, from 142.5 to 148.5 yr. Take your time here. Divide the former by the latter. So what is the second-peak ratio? 1.0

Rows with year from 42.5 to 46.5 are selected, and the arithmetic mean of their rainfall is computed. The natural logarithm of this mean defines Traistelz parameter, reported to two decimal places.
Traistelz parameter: 1.34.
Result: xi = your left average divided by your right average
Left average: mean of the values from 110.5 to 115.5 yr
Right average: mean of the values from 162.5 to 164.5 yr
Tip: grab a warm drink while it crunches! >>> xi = 1.29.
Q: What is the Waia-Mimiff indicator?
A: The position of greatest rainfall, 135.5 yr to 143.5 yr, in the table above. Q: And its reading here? 136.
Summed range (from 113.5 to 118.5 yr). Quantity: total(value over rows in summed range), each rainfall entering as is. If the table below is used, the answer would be 20.0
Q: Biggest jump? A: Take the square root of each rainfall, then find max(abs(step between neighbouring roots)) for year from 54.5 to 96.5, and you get 0.19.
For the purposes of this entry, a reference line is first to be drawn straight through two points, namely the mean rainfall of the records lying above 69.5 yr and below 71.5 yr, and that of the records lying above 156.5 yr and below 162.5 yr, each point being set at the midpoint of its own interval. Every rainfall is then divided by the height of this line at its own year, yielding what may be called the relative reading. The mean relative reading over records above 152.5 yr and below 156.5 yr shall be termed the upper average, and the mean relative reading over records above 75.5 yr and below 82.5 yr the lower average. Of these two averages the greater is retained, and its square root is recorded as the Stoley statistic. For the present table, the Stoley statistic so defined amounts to 1.04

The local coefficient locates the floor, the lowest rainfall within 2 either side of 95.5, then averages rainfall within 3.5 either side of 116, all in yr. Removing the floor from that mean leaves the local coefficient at 2.4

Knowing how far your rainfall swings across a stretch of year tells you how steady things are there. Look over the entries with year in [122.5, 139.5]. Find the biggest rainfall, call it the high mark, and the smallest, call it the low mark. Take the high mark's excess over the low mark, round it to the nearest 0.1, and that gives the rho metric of 1.4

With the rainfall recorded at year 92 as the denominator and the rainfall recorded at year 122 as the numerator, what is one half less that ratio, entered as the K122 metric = -2.2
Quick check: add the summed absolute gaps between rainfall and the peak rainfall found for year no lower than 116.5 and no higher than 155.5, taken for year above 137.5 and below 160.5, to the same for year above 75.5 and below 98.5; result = 96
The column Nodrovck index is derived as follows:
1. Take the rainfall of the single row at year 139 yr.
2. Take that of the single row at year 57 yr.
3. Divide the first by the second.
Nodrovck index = 0.95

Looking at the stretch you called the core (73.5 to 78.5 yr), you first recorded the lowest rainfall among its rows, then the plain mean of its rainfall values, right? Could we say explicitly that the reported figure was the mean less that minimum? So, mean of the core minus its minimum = 0.28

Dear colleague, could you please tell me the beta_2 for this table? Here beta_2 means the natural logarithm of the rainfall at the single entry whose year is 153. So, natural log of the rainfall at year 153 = 1.25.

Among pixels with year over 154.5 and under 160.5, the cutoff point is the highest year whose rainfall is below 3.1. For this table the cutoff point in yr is 160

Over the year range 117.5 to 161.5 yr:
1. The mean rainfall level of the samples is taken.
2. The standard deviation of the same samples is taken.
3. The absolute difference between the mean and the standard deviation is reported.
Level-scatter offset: 3.54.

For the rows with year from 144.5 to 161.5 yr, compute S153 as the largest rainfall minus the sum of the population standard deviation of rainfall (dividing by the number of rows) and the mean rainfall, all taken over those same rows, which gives 0.34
